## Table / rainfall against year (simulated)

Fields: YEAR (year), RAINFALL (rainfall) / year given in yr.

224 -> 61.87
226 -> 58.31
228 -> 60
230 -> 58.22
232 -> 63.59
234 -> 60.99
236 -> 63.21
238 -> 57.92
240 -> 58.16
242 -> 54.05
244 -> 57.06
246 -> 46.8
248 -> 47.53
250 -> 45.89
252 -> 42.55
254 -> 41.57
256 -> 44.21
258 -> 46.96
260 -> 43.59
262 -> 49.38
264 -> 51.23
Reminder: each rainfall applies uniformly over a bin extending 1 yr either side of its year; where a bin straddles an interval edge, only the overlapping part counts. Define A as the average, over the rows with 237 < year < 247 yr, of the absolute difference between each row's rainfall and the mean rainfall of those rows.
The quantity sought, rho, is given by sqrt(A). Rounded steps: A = 3.5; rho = 1.9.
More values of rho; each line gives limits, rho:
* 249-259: 1.3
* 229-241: 1.5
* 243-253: 1.9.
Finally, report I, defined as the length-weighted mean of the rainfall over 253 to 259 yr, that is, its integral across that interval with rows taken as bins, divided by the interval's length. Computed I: 44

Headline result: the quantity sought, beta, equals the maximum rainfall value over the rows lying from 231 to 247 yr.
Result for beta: 63.59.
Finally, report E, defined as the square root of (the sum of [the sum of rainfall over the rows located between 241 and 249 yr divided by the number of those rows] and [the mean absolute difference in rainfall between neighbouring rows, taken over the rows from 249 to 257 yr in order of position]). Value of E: 7.33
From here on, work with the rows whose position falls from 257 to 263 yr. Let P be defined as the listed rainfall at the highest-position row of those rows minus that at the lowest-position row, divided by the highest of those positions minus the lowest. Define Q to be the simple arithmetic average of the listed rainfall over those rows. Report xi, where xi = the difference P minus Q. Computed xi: -46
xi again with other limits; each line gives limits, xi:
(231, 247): -59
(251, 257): -42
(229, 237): -61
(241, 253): -50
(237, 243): -58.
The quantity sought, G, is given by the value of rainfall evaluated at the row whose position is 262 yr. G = 49.38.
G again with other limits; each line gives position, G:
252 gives 42.55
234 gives 60.99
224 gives 61.87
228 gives 60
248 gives 47.53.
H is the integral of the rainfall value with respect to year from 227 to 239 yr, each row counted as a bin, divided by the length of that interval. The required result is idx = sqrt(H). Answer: 7.8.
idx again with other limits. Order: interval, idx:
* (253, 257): 6.5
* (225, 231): 7.7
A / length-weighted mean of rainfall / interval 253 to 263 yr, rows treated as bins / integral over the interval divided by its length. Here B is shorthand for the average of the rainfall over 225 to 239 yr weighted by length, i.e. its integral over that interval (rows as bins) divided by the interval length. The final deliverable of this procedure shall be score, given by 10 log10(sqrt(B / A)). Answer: 0.6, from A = 45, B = 60.3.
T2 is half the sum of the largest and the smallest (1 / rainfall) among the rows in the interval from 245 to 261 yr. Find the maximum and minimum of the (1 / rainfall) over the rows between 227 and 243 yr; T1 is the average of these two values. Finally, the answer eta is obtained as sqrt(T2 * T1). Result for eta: 0.0196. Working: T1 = 0.0171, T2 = 0.0225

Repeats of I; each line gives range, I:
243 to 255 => 47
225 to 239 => 60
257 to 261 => 45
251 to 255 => 42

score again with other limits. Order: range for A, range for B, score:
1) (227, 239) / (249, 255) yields -0.7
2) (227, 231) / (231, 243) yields 0.0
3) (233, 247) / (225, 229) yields 0.1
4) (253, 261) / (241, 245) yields 0.5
